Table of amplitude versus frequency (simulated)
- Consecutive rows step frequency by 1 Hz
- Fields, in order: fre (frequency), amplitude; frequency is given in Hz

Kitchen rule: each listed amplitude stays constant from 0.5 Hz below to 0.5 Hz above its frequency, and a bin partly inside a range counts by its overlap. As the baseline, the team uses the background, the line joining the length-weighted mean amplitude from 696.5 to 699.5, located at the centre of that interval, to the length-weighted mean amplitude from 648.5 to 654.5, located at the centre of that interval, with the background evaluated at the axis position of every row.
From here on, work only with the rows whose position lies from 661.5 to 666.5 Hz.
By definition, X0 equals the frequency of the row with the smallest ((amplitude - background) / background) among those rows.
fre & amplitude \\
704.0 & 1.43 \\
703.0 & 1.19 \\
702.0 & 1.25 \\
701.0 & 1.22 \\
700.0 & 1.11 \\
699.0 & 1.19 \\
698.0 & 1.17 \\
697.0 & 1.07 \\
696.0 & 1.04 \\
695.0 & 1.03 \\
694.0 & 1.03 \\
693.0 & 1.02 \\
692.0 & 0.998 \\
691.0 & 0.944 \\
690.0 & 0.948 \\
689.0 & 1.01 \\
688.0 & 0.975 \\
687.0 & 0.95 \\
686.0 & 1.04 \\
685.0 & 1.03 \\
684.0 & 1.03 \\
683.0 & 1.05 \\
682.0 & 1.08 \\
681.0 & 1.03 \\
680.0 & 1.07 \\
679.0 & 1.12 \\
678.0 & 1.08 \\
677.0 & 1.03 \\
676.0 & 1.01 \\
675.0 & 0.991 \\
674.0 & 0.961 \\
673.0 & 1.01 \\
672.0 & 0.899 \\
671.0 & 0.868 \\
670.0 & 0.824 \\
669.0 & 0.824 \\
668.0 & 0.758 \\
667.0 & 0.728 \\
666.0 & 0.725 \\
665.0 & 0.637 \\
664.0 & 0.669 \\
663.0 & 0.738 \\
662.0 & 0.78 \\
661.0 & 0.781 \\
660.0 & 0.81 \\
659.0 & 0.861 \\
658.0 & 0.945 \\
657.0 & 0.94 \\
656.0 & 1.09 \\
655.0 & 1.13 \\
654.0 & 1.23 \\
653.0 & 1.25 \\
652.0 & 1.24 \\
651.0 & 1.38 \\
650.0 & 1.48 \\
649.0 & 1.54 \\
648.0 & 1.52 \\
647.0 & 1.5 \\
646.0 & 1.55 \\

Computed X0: 665.0 Hz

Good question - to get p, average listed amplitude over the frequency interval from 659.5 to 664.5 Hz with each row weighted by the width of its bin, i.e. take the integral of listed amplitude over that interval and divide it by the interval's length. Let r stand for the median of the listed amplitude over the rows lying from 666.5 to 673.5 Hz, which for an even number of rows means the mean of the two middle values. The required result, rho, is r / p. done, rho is 1.09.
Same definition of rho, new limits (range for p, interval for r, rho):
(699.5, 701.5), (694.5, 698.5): 0.91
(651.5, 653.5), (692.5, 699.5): 0.84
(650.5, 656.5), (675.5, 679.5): 0.86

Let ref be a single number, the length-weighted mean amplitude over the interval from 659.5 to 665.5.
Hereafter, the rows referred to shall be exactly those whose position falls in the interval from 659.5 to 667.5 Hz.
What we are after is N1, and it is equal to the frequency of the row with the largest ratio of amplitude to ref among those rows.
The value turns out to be 660.0 Hz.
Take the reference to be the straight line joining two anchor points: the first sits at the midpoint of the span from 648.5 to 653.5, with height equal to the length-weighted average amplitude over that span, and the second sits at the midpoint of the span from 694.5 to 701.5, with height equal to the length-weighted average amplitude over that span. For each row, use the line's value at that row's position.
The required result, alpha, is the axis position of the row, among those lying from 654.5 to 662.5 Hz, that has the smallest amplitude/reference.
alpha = 661.0 Hz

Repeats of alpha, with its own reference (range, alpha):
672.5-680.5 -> 674.0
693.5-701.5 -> 694.0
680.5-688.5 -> 687.0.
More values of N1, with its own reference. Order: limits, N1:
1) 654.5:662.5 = 655.0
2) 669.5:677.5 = 677.0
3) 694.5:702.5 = 702.0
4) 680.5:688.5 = 682.0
